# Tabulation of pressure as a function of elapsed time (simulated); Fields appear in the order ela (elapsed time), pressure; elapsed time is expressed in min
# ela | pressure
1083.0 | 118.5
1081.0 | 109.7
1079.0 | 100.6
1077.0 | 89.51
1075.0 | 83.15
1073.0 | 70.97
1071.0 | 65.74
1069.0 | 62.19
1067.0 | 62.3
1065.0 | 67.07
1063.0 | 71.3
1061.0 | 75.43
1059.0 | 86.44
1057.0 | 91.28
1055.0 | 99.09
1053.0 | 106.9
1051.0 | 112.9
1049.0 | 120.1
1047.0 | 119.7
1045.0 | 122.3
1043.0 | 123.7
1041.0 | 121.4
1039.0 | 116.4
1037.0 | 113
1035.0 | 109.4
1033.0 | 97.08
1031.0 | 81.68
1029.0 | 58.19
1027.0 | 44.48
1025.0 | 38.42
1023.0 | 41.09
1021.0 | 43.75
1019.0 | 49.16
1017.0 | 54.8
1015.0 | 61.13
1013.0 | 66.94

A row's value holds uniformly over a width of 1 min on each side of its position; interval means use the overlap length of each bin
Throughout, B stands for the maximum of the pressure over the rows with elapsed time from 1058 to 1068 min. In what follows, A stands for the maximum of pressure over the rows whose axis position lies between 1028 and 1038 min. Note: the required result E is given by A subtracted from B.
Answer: -27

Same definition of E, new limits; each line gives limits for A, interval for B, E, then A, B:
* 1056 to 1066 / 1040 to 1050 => 32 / 91.28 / 123.7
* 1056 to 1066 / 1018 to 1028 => -42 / 91.28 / 49.16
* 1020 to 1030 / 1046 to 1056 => 62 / 58.19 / 120.1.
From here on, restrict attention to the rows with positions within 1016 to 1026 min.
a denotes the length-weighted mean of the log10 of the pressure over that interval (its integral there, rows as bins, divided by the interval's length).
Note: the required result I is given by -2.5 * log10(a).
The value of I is -0.55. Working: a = 1.65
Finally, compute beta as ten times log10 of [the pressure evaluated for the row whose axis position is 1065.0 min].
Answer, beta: 18.3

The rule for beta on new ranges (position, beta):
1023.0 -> 16.1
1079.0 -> 20.0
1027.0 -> 16.5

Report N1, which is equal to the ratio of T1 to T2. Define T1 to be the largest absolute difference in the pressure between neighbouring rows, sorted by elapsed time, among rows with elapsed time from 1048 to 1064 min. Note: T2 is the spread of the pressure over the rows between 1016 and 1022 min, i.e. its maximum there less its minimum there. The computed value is 1.0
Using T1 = 11.0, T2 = 11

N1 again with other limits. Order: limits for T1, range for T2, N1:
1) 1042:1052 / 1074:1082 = 0.3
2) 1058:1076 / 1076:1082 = 0.6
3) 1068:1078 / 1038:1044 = 1.7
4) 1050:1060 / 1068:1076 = 0.4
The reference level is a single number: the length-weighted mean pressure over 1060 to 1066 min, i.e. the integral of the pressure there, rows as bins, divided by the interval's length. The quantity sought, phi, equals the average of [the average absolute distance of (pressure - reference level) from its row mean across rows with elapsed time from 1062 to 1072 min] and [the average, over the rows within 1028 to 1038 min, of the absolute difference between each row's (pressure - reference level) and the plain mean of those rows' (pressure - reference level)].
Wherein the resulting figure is 10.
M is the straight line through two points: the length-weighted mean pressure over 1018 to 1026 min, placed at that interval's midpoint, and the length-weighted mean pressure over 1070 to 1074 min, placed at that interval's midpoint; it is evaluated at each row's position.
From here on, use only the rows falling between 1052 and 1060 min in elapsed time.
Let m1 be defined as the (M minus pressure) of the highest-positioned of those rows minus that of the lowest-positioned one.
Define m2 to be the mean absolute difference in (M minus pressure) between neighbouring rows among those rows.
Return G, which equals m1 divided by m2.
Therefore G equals 3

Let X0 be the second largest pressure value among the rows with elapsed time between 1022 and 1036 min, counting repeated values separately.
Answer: 97.08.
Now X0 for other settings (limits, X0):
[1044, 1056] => 120.1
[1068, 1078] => 83.15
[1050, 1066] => 106.9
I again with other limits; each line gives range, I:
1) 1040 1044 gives -0.80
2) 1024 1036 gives -0.65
